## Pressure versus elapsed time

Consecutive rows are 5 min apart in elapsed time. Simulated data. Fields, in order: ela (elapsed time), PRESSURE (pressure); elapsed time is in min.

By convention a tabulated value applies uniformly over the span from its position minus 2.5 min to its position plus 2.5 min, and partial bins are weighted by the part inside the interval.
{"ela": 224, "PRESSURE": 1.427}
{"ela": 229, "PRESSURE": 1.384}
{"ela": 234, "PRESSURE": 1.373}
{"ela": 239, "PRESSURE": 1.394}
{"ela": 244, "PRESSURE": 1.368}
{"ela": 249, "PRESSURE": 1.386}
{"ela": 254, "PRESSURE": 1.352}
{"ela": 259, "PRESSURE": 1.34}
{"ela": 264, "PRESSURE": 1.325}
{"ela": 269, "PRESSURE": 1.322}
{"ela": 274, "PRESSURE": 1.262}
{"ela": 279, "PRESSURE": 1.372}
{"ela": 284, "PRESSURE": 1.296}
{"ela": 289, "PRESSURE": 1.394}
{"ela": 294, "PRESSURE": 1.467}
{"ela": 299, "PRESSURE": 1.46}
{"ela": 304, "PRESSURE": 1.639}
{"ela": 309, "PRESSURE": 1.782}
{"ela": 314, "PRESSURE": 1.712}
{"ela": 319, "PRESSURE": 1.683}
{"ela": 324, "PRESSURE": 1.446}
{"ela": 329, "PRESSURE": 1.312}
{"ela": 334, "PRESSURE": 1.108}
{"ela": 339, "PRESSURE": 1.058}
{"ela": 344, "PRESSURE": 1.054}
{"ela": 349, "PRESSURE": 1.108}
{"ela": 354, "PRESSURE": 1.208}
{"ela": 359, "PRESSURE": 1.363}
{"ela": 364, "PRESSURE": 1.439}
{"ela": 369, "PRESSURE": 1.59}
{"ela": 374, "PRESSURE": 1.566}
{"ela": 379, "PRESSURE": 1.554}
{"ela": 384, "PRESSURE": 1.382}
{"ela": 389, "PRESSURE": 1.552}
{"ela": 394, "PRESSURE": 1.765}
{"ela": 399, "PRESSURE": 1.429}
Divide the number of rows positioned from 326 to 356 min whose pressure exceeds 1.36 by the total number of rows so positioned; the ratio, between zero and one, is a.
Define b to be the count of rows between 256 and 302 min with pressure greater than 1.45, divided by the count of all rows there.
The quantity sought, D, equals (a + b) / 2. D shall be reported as 0.11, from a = 0.00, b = 0.22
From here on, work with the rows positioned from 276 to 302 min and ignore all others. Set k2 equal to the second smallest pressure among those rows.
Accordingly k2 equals 1.372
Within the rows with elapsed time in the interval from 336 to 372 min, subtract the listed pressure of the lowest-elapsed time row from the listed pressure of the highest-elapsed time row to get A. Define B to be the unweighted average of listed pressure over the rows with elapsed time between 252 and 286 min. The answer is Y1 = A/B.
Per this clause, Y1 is 0.4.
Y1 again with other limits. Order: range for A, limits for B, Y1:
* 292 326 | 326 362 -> 0.0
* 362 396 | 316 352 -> 0.3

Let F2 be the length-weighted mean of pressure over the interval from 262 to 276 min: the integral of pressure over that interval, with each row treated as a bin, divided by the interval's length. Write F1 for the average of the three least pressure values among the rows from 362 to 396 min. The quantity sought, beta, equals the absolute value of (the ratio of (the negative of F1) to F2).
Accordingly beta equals 1.12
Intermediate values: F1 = 1.46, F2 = 1.30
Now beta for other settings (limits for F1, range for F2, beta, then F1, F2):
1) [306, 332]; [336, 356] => 1.34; 1.48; 1.10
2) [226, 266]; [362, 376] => 0.87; 1.34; 1.53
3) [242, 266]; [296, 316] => 0.82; 1.34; 1.64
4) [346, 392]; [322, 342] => 1.00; 1.23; 1.22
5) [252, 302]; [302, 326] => 0.78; 1.29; 1.66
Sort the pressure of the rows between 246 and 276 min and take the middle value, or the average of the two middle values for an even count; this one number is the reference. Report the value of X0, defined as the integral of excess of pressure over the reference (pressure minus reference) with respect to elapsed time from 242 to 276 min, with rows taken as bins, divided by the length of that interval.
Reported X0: 0.00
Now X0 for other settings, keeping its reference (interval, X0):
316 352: -0.07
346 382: 0.07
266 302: 0.04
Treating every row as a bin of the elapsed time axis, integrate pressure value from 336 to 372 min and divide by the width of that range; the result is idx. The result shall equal 1.26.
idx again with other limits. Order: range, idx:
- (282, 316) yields 1.54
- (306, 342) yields 1.44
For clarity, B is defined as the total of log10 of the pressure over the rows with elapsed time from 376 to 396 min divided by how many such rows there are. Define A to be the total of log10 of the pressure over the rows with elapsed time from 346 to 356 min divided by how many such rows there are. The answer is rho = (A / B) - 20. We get -19.67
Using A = 0.06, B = 0.19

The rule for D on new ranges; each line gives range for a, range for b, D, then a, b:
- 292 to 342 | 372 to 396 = 0.75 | 0.70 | 0.80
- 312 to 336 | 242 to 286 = 0.30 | 0.60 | 0.00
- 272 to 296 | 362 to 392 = 0.63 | 0.60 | 0.67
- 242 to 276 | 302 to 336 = 0.43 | 0.29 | 0.57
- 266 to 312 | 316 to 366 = 0.38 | 0.67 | 0.10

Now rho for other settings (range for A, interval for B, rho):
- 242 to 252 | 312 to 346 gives -18.83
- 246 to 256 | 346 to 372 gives -18.90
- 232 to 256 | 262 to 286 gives -18.84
